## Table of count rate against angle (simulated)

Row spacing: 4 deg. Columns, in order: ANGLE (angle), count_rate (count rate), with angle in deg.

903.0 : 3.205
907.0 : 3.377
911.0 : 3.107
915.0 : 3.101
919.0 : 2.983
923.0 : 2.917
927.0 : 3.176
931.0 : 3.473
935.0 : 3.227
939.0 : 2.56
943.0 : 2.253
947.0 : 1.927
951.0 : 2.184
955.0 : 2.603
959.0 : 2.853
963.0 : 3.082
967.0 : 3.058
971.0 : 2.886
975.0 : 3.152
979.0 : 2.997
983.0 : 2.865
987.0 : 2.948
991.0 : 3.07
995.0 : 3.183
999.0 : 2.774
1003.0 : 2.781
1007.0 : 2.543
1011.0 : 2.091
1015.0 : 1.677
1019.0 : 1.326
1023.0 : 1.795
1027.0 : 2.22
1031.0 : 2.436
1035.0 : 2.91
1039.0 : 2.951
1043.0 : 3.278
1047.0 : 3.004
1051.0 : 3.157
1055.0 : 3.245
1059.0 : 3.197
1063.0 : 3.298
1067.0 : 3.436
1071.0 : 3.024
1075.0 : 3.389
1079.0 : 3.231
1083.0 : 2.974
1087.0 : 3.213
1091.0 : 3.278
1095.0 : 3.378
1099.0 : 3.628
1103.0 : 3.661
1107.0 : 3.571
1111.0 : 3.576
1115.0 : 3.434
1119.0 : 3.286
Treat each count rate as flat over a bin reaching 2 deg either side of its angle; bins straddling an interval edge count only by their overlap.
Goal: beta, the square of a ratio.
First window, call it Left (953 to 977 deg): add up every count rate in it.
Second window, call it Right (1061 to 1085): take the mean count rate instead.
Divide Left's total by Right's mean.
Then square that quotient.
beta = 30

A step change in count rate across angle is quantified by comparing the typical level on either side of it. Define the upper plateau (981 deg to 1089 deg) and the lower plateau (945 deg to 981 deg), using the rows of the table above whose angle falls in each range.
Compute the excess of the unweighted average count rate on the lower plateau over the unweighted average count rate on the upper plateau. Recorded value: -0.1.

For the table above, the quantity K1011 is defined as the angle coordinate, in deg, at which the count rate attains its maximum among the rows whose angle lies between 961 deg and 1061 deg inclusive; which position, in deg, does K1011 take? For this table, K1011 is 1043.0 deg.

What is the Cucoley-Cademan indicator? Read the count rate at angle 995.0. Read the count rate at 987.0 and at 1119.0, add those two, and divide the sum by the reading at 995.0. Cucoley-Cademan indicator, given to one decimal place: 2.0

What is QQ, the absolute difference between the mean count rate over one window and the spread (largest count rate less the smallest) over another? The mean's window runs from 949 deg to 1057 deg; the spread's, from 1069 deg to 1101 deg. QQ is 2.1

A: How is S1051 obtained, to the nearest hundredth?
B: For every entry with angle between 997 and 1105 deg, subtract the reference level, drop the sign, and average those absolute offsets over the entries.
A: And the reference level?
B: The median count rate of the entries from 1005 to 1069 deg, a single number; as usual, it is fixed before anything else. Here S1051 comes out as 0.45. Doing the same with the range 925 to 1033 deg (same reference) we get 0.45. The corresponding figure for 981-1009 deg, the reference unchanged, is 0.17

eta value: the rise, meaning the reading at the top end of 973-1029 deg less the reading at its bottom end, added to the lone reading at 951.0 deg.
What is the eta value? 1.3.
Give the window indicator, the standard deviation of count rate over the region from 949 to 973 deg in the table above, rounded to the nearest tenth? 0.3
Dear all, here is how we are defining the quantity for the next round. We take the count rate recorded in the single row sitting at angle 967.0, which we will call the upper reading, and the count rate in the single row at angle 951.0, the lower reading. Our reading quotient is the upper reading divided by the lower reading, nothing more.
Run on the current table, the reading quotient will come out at 1.4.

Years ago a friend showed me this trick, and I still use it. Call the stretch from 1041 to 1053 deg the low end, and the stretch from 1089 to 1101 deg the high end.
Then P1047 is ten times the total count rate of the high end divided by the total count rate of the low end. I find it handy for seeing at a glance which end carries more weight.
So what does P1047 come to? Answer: 10.9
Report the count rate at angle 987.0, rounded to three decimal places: 2.948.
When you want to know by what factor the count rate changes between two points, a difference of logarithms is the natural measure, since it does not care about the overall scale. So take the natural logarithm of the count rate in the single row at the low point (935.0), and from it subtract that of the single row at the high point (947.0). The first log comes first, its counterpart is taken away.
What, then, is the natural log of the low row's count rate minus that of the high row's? 0.52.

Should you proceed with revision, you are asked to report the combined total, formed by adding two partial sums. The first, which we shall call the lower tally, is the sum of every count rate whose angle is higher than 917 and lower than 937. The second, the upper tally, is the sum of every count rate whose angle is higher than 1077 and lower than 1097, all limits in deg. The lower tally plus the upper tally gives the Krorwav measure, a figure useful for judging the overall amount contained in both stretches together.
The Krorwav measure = 32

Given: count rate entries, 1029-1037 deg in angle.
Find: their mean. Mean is 2.67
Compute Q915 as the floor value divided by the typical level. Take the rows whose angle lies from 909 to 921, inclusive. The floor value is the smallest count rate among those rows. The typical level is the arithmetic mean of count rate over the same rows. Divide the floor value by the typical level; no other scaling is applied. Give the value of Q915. 0.974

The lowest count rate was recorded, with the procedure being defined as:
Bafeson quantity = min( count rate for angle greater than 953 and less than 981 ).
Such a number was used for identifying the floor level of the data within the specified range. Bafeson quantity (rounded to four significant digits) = 2.603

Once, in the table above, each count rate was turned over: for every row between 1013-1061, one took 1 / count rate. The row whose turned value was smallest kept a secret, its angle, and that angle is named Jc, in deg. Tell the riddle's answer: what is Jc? 1043.0 deg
